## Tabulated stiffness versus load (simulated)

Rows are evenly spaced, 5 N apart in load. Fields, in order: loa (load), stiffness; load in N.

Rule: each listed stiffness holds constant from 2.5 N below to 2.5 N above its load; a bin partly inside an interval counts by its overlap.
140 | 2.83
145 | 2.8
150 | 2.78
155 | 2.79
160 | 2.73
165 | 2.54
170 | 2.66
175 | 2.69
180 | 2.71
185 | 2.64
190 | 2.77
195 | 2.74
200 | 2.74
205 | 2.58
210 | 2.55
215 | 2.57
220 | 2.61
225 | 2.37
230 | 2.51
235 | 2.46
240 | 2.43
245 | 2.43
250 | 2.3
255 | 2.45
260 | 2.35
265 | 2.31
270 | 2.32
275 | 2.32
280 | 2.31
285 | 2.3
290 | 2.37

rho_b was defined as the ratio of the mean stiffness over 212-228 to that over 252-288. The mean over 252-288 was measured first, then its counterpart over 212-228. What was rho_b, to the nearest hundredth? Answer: 1.08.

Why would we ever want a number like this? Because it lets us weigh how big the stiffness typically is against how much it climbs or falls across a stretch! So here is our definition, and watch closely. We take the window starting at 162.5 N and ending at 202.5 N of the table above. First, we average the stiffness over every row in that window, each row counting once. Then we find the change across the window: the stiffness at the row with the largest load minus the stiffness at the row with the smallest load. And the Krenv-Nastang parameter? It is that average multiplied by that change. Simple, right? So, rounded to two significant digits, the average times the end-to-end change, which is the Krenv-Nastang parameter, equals 0.54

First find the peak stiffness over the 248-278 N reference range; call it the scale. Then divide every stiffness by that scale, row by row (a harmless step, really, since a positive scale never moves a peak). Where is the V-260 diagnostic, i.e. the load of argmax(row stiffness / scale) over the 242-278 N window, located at 255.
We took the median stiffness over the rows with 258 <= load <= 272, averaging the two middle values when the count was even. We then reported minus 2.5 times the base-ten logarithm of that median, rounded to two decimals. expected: -0.91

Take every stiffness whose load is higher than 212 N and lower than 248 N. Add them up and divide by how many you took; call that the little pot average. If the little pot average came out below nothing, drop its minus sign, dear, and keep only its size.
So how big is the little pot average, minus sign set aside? 2.48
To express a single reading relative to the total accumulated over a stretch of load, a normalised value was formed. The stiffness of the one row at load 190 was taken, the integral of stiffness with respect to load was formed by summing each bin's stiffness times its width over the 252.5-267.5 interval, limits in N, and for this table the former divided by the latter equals 0.078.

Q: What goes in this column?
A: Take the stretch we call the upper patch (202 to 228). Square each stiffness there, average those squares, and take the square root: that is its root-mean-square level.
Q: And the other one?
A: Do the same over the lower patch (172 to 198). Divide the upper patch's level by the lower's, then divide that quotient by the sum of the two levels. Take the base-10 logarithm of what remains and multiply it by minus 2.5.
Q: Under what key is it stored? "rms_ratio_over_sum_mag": 1.87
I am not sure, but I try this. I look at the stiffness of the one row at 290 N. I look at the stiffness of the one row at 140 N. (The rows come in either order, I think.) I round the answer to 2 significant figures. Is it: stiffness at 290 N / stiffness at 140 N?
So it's 0.84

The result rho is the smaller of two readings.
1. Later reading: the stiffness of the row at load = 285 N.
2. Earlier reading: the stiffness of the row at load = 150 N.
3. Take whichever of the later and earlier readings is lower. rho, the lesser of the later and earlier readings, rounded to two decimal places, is 2.30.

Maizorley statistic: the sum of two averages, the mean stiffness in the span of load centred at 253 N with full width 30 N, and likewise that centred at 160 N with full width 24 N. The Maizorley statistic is 5.08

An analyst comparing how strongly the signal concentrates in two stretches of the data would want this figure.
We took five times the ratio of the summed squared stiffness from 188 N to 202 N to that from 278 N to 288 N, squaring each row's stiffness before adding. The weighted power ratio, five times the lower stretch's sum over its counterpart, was 10.7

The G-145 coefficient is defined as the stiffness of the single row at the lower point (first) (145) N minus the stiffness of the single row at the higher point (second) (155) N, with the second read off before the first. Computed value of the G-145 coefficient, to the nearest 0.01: 0.01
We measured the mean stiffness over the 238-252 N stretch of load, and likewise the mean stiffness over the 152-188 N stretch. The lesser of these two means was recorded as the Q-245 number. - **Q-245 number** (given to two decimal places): 2.39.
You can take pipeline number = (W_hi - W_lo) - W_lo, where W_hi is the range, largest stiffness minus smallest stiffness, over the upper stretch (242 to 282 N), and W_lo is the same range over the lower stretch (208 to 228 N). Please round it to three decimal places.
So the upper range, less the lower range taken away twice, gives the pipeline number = -0.330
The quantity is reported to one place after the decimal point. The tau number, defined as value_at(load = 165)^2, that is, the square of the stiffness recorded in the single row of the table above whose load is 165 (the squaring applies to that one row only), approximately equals 6.5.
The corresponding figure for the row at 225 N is 5.6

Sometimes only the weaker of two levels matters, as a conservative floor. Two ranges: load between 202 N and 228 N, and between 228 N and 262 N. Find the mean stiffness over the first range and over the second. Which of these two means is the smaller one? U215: 2.42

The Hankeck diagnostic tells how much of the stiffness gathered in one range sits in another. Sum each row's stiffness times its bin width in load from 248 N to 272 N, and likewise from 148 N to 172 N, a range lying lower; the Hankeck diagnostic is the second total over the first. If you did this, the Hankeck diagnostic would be 1.15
